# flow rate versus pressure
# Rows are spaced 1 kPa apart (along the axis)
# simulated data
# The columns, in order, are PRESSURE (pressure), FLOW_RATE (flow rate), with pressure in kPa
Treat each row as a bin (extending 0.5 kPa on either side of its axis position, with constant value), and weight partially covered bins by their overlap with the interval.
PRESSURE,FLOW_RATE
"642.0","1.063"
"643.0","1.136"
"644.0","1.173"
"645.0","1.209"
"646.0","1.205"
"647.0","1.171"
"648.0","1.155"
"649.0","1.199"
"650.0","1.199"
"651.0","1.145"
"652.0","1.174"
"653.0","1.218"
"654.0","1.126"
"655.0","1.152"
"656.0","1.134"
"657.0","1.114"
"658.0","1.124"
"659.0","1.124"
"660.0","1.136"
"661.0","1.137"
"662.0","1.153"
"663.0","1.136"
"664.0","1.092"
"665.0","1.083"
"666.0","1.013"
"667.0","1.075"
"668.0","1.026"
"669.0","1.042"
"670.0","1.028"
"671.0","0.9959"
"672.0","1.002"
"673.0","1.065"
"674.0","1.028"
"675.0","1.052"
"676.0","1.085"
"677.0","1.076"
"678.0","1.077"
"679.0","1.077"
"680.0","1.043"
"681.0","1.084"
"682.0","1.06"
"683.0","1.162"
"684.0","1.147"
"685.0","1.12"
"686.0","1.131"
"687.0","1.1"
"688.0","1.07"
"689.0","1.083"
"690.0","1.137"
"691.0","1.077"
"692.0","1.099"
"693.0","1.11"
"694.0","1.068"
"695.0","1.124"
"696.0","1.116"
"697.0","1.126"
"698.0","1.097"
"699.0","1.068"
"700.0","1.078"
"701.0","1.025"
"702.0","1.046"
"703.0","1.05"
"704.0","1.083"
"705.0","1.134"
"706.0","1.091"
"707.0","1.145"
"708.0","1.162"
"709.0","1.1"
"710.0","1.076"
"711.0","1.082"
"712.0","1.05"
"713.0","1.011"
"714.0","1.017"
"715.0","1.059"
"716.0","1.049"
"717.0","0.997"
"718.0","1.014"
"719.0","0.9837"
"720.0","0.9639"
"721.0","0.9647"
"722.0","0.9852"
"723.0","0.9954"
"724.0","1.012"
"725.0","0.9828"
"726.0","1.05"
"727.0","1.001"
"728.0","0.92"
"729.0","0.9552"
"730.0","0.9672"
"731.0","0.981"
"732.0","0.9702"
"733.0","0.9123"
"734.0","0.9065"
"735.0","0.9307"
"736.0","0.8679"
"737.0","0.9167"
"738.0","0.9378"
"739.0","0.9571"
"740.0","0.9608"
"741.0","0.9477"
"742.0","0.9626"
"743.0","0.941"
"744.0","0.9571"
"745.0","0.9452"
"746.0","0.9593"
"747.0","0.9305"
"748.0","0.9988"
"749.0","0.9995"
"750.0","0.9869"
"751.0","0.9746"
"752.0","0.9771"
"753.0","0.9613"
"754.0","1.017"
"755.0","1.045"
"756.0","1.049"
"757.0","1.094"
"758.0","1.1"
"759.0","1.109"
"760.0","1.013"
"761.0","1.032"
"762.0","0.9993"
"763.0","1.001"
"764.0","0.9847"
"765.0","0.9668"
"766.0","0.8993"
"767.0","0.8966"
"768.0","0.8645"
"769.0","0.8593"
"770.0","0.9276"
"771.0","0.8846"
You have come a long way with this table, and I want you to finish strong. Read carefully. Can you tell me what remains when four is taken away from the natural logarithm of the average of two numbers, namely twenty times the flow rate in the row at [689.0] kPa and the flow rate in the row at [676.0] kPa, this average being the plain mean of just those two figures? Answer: -1.57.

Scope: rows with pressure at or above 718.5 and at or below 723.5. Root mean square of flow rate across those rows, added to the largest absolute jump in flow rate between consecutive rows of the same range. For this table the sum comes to 1.00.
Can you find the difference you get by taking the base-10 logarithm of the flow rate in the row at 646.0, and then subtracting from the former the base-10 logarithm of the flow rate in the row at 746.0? 0.10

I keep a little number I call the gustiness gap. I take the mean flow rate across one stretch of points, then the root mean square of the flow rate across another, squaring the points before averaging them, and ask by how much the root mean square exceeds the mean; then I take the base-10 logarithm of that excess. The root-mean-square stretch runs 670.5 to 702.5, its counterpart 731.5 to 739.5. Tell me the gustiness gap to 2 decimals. -0.80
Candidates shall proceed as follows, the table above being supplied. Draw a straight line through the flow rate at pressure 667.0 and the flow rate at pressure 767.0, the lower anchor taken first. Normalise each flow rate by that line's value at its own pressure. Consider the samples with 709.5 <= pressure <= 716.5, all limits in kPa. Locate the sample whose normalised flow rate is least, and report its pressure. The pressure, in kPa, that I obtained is 713.0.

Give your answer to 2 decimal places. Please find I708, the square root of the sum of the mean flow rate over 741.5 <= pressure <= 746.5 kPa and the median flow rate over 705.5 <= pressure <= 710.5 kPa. 1.43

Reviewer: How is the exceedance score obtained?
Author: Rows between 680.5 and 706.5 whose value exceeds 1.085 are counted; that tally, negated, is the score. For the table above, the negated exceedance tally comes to -14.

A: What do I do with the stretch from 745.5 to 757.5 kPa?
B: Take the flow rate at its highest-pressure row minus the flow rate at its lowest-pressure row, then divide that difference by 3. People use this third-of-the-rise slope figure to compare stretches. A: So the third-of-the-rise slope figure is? 0.045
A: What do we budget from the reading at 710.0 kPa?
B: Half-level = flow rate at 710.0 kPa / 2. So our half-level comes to 0.538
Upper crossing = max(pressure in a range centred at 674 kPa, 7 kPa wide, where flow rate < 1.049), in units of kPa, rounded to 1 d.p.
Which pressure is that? 674.0 kPa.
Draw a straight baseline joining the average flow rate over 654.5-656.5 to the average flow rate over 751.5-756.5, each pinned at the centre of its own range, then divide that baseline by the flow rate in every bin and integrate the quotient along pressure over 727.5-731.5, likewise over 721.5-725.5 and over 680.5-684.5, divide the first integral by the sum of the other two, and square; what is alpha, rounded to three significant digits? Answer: 0.283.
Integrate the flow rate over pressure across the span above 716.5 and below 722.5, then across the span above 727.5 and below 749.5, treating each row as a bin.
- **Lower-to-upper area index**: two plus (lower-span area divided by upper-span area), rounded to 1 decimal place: 2.3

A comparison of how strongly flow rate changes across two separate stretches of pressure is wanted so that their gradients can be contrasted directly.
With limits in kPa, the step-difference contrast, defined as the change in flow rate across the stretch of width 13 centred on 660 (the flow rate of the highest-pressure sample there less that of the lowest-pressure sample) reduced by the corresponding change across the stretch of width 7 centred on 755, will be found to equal -0.24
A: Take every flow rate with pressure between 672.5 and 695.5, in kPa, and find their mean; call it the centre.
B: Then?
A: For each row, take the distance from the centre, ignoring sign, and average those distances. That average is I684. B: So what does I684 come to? 0.028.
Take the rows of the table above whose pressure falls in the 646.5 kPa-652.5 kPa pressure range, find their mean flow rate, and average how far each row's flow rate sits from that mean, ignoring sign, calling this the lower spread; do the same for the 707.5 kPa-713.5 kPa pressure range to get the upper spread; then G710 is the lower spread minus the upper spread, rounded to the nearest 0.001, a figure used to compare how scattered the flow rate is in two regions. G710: -0.018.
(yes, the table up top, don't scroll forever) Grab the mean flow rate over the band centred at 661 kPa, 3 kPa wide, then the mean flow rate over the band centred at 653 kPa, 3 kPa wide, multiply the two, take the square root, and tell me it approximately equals 1.16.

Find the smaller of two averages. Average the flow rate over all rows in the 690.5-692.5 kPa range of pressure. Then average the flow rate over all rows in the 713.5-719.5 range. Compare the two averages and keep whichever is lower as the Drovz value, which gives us 1.02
